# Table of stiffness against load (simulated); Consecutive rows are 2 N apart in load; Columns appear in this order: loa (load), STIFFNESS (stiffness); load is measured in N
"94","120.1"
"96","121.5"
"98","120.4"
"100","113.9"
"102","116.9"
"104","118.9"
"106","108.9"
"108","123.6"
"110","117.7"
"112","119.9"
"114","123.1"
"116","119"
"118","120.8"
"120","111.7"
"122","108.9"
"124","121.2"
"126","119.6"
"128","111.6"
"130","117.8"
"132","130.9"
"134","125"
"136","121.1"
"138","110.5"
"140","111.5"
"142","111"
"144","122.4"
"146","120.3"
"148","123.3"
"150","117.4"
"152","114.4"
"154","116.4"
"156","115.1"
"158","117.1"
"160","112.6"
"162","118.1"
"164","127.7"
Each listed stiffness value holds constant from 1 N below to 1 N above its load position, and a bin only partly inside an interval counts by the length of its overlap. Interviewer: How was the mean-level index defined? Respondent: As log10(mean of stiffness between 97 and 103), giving 2.07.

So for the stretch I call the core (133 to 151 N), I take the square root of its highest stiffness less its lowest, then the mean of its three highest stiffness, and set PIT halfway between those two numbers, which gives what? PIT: 63.7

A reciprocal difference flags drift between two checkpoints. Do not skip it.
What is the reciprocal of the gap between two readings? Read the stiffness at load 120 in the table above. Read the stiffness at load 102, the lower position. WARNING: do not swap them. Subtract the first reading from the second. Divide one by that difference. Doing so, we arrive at 0.19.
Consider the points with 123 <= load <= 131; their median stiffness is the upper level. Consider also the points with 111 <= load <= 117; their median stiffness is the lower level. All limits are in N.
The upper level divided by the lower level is 0.99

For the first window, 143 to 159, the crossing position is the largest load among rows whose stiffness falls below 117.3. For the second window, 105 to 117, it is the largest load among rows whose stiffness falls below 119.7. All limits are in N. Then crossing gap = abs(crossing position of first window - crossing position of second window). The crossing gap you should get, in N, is 42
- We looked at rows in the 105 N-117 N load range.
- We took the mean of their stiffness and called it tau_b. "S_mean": 119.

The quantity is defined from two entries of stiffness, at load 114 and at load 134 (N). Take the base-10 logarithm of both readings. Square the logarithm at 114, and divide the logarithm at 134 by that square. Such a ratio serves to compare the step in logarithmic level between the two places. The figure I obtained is 0.4799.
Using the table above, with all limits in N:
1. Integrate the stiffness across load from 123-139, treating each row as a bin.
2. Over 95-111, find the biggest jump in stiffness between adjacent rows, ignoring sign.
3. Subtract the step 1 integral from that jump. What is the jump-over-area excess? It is -1901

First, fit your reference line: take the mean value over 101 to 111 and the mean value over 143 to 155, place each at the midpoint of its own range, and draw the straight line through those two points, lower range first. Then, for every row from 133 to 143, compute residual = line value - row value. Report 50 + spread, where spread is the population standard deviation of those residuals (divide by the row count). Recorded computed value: 56.1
